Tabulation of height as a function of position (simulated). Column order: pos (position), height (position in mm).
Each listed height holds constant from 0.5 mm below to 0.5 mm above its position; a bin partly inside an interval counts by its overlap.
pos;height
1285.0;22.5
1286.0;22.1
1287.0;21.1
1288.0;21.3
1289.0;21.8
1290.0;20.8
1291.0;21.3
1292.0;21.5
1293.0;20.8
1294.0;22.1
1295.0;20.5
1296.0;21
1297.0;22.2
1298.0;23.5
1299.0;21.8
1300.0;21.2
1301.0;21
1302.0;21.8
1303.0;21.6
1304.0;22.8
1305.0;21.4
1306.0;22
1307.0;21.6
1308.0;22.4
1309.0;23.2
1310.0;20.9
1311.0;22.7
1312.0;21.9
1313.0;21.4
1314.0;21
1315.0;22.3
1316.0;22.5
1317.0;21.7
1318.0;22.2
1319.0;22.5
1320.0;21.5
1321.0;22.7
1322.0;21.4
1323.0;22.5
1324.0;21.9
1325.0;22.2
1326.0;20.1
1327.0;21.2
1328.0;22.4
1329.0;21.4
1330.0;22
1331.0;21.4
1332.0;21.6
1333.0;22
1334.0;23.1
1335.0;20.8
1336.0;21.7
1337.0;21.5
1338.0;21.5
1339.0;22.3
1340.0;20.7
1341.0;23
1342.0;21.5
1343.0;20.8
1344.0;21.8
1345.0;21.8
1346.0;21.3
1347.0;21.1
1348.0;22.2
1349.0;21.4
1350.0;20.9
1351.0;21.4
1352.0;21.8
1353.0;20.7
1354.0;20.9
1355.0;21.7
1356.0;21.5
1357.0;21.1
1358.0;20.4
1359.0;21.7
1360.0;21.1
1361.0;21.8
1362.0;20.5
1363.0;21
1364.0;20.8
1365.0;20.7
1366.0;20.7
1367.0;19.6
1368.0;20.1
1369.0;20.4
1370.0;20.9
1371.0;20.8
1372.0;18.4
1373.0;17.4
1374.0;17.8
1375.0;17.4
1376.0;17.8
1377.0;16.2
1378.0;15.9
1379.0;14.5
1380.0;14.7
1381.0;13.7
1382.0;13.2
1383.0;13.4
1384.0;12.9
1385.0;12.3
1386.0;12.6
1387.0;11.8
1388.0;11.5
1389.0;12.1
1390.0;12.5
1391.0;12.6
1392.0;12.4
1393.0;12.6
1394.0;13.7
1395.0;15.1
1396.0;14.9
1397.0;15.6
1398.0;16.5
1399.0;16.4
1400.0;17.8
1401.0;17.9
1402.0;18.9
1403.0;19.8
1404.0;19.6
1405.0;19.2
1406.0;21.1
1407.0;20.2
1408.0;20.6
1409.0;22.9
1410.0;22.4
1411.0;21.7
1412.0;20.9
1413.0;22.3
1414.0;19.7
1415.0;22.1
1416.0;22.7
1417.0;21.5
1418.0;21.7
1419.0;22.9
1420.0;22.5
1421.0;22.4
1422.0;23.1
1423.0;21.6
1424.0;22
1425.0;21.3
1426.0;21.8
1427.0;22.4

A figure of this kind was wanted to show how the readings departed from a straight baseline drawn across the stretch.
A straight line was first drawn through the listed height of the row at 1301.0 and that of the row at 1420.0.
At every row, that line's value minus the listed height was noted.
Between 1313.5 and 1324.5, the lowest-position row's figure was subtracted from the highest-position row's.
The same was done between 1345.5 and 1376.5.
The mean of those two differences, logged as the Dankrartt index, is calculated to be 1.6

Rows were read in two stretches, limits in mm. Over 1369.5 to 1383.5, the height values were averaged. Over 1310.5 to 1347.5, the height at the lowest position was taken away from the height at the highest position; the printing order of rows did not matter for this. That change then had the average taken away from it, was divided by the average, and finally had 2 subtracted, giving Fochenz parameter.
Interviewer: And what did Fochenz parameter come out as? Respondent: -3.10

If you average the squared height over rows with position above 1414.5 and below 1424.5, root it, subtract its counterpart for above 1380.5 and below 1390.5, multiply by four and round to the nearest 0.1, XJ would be 38.6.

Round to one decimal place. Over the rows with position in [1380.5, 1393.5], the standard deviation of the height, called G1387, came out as 0.6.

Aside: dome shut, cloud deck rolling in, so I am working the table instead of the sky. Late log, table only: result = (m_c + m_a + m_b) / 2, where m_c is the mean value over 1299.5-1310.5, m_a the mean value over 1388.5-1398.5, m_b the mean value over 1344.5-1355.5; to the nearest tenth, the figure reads 28.5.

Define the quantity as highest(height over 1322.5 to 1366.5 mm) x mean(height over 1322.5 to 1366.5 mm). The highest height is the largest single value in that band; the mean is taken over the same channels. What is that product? 496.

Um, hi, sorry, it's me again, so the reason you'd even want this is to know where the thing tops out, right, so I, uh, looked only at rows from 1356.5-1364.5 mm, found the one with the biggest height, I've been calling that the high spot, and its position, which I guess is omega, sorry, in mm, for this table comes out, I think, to 1361.0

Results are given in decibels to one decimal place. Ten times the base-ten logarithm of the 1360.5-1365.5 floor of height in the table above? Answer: 13.1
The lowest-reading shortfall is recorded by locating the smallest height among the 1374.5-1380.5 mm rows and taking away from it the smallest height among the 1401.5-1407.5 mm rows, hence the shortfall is -4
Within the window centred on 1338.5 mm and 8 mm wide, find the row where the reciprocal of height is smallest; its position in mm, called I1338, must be 1341.0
